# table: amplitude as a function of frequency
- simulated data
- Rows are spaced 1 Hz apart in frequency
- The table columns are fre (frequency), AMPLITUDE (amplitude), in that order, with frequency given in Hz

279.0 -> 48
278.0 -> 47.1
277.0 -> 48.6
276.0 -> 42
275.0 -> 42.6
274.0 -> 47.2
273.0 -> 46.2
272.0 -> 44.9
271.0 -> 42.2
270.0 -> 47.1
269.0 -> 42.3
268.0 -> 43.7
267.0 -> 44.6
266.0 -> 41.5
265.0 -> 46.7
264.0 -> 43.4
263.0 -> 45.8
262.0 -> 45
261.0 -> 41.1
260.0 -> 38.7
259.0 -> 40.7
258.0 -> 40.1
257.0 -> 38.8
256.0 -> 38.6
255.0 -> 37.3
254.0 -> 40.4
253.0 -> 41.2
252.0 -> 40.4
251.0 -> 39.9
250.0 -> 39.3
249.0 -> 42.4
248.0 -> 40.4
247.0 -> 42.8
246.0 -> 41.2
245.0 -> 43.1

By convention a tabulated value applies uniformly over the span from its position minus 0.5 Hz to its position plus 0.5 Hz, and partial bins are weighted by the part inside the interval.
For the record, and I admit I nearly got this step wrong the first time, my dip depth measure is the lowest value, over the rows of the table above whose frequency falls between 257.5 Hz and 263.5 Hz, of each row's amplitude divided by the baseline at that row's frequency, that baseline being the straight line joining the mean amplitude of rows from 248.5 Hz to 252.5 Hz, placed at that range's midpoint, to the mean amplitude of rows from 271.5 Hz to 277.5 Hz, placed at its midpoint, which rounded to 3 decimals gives 0.913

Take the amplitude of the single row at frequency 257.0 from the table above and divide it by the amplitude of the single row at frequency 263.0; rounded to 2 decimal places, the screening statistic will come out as 0.85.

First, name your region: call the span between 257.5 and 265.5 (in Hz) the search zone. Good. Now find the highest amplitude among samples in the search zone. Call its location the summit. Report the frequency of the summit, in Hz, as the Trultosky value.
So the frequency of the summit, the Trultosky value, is 265.0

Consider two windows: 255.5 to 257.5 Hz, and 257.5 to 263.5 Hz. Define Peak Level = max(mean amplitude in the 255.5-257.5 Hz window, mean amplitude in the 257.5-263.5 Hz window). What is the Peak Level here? 41.9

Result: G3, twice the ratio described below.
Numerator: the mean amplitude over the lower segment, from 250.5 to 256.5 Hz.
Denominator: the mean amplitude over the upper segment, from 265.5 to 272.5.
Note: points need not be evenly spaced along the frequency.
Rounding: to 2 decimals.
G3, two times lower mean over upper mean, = 1.81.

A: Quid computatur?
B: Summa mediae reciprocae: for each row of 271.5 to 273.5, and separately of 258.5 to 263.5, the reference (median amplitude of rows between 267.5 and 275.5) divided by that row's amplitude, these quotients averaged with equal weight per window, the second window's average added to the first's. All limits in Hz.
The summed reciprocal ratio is 2.03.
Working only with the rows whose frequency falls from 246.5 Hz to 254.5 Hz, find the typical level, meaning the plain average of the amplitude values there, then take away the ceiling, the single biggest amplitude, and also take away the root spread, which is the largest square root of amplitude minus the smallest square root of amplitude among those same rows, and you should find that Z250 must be -2.2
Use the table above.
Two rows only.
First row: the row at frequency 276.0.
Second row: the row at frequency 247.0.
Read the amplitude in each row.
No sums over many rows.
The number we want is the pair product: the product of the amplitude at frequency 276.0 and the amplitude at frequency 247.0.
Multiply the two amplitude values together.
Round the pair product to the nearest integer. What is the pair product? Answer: 1798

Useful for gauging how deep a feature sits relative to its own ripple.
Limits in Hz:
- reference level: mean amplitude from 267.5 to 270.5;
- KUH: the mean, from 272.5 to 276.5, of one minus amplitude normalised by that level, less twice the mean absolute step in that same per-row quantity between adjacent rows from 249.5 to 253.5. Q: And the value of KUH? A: -0.032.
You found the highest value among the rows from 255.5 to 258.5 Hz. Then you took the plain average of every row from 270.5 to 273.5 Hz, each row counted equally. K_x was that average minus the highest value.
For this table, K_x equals 4.3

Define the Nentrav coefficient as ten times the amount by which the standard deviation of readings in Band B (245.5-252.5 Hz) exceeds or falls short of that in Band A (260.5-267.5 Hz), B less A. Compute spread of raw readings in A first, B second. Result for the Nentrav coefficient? -8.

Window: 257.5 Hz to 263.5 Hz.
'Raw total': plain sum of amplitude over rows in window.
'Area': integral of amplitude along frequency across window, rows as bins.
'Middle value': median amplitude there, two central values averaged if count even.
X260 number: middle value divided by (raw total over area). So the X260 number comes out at 40.9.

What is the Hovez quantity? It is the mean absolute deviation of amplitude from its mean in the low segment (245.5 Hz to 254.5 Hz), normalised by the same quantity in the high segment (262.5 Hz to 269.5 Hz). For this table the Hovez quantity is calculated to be 0.62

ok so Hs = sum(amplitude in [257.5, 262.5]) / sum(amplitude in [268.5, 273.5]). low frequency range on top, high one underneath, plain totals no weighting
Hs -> 0.92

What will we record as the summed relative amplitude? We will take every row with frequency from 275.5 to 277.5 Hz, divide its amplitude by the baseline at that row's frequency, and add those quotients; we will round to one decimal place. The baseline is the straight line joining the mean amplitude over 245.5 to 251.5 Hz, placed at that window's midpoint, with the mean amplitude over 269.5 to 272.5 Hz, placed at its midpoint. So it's 2.0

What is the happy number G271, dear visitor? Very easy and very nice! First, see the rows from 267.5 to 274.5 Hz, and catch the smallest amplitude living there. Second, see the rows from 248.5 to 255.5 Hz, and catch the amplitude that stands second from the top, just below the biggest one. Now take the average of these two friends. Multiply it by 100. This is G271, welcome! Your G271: 4170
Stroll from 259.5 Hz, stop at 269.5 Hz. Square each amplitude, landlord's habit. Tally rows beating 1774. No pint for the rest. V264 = 7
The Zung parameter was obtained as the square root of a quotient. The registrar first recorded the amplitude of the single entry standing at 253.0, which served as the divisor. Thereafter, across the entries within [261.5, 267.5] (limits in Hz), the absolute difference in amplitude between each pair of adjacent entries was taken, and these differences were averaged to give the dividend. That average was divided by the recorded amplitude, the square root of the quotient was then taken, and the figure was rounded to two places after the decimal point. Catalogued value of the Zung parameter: 0.27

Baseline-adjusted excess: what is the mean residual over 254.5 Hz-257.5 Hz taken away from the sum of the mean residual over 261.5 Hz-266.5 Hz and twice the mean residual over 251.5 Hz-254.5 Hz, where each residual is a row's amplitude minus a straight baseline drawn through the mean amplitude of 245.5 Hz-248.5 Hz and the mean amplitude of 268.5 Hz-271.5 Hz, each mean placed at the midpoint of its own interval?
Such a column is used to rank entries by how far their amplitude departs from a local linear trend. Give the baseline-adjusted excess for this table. 2.6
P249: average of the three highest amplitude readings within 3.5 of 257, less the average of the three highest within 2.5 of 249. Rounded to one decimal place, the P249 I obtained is -1.5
